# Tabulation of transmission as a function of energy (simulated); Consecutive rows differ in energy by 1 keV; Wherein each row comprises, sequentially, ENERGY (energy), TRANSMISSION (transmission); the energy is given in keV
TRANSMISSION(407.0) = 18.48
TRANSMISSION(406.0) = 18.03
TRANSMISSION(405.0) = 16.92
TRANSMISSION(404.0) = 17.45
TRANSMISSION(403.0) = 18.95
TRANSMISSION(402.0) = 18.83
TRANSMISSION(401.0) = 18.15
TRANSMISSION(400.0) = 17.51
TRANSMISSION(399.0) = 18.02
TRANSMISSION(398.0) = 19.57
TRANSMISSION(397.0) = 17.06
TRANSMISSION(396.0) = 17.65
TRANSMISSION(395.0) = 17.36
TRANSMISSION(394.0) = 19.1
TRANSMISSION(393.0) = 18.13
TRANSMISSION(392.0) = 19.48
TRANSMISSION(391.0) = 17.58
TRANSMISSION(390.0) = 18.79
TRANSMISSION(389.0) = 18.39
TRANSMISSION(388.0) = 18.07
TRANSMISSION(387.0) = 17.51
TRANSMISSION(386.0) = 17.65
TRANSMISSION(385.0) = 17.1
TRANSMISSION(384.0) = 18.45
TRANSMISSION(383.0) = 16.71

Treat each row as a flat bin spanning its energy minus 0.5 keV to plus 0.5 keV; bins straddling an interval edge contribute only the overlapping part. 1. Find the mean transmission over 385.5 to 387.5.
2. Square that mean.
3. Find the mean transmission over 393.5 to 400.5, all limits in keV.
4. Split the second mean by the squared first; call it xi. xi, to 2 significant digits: 0.058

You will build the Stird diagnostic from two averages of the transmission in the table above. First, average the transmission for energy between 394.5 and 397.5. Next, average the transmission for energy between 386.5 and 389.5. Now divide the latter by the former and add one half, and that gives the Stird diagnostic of 1.54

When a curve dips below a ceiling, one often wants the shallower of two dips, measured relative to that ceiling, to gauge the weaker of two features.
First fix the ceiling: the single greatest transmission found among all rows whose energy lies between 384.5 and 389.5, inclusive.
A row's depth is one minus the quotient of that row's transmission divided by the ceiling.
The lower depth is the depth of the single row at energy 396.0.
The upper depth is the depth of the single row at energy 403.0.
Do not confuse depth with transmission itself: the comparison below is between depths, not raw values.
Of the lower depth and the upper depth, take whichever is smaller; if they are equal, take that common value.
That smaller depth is -0.03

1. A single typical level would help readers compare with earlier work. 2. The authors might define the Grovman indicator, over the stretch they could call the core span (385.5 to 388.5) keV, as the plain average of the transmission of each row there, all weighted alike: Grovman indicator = 17.7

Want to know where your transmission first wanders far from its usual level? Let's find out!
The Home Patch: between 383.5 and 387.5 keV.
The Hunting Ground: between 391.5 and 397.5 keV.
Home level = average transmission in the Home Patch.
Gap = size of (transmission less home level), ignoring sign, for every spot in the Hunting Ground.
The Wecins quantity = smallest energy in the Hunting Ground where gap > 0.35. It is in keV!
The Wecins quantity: 392.0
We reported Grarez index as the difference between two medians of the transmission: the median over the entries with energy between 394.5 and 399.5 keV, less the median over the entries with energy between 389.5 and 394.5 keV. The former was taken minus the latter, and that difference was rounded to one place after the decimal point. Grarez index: -1.1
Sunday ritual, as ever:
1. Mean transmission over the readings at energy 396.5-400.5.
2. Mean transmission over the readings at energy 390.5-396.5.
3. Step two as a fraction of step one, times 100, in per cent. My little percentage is 101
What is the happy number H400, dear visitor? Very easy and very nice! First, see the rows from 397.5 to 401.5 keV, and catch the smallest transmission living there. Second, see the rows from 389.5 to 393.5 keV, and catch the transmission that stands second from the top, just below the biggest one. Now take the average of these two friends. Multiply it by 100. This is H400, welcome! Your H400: 1815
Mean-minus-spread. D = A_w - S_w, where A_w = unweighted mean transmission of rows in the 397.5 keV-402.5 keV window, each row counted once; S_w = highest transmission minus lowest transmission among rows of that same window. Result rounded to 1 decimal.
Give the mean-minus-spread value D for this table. 16.4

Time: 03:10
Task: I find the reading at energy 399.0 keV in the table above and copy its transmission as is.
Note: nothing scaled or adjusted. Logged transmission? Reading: 18.02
